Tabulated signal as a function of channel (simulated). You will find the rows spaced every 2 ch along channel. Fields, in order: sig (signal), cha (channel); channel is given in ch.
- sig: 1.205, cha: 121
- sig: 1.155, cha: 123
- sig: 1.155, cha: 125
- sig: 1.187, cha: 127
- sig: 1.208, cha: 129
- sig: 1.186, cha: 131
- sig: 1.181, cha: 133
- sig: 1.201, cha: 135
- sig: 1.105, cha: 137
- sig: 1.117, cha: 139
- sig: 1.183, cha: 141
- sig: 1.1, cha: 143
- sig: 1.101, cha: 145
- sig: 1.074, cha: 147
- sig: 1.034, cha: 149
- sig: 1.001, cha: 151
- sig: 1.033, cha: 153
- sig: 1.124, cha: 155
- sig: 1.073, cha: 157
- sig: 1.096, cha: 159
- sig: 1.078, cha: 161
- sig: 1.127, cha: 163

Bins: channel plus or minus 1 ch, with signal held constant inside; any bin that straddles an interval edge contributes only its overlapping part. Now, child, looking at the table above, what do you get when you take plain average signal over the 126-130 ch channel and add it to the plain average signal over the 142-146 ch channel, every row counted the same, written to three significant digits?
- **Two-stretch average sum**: 2.30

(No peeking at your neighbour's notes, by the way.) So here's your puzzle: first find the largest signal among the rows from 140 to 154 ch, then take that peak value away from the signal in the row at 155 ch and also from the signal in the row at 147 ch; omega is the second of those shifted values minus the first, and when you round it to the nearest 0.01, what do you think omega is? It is -0.05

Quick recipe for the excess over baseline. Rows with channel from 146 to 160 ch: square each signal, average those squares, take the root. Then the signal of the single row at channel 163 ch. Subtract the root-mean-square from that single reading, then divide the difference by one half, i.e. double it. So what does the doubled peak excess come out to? 0.13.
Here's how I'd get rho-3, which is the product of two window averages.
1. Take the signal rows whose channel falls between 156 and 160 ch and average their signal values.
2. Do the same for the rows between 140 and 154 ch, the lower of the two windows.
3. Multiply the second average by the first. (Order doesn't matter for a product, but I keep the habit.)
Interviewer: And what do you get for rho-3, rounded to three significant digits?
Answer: 1.17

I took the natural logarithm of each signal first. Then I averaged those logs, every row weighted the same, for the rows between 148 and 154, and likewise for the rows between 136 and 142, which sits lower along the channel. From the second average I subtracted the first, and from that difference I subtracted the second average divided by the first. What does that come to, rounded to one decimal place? -5.6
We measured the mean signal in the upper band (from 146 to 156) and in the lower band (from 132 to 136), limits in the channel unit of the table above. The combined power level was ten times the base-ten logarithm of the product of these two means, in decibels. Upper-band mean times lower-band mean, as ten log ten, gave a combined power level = 1.0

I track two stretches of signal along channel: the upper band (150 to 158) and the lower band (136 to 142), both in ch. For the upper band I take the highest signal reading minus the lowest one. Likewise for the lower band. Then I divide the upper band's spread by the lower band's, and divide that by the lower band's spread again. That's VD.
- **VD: 20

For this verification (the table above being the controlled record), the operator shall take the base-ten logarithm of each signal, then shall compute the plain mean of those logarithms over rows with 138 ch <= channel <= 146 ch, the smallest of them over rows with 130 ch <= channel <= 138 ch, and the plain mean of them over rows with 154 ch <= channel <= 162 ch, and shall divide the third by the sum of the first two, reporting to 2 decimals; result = 0.41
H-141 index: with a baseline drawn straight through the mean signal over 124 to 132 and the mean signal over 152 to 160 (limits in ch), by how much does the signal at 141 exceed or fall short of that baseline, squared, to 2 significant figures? 0.0022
